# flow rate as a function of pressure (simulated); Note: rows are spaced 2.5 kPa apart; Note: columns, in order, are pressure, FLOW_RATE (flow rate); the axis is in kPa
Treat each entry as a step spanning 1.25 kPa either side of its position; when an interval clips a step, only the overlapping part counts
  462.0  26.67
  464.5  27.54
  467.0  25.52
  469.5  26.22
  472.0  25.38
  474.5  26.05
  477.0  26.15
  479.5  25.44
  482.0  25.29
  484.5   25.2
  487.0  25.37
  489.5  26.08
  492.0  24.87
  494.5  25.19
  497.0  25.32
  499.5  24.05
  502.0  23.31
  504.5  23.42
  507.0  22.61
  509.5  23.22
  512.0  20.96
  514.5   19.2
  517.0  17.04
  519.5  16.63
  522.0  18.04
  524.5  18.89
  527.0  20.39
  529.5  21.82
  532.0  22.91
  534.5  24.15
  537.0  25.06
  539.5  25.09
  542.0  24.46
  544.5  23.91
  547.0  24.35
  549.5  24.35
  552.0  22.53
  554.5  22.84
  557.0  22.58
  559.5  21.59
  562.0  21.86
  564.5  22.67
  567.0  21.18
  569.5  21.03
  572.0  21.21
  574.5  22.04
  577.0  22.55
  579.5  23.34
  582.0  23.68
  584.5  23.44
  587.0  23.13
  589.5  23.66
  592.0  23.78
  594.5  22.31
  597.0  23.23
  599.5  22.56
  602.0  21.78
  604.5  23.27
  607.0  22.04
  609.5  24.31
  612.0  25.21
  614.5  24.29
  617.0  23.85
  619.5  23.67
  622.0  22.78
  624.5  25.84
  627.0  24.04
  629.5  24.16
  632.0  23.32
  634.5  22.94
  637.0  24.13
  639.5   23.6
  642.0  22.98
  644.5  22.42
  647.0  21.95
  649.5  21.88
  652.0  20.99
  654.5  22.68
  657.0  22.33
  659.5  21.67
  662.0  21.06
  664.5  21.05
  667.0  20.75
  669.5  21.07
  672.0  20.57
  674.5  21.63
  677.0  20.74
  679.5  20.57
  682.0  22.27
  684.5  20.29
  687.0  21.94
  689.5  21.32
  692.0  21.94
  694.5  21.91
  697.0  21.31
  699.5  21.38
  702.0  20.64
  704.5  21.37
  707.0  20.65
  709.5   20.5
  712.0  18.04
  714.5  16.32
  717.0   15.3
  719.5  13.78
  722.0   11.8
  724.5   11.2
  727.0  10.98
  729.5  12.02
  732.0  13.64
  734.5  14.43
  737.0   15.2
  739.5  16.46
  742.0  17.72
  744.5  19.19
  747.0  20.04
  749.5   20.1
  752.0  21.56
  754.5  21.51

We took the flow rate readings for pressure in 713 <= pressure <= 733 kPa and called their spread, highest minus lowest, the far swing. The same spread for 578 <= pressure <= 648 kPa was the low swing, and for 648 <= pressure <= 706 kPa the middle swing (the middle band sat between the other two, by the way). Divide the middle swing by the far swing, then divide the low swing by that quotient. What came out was 9.1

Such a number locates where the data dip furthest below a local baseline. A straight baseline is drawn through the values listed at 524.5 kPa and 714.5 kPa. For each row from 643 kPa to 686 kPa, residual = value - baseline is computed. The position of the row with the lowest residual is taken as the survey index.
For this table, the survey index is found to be 684.5 kPa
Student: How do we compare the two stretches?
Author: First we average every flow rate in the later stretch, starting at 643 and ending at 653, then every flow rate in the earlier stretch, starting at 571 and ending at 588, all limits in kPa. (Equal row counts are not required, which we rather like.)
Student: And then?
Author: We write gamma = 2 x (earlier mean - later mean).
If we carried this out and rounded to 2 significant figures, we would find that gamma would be 1.9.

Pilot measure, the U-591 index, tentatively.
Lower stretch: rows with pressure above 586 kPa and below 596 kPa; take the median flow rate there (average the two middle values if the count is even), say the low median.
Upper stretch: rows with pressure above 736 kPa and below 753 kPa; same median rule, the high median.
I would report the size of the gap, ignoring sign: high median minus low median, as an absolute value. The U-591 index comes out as 4.2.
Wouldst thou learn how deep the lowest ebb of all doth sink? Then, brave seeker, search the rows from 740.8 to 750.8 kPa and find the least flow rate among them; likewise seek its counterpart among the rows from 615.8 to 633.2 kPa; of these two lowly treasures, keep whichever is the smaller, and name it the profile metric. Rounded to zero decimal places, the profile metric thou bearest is 18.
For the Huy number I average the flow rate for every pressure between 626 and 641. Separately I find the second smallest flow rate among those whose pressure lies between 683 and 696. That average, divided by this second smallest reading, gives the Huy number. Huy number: 1.11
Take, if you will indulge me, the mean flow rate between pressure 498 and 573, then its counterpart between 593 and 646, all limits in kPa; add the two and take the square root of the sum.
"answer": 6.75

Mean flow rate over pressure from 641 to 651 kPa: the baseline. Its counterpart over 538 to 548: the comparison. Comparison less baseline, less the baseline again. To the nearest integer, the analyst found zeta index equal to -20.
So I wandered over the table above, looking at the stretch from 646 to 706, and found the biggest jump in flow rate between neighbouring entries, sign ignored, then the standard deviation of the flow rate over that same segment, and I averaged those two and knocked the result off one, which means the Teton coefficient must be -0.3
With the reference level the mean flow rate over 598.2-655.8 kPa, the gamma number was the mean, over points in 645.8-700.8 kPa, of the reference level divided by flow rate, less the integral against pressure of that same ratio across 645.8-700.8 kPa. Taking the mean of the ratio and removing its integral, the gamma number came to -59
